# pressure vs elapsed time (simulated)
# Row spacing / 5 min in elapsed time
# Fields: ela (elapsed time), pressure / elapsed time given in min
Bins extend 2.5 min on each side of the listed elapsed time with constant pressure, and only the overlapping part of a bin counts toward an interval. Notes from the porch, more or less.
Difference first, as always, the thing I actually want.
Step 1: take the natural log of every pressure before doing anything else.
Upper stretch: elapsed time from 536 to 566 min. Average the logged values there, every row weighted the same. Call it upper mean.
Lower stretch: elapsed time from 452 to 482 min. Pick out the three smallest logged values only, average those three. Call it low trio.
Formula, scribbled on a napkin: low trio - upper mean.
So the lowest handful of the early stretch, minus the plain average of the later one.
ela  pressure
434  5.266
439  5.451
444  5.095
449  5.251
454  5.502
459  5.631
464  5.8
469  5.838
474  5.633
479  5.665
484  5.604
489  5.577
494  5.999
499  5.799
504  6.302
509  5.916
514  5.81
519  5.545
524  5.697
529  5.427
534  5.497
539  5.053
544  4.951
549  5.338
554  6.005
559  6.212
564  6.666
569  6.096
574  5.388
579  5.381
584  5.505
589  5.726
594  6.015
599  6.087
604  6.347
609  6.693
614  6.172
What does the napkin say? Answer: -0.01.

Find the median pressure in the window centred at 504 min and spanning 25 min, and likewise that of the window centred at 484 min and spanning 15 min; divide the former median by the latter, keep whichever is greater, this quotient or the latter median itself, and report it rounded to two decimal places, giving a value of 5.60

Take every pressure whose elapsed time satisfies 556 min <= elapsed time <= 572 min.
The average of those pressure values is 6.3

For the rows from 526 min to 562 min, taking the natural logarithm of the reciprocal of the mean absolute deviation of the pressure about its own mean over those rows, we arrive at 1.05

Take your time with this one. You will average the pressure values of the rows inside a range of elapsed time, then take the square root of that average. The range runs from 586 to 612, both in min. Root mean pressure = 2.48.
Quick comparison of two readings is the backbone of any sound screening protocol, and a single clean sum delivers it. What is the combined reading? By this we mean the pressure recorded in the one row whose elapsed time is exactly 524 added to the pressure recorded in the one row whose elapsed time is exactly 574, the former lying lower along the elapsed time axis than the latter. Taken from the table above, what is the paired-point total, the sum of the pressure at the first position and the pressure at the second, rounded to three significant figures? 11.1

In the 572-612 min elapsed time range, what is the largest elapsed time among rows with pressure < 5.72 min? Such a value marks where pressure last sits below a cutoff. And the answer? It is 584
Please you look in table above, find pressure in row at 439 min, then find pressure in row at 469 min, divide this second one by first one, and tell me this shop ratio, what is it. 1.07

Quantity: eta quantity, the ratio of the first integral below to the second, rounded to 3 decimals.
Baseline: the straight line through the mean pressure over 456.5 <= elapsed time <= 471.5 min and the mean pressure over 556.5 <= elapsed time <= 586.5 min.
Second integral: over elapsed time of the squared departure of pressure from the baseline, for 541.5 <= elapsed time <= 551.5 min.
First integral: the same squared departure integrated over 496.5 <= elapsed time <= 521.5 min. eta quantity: 0.319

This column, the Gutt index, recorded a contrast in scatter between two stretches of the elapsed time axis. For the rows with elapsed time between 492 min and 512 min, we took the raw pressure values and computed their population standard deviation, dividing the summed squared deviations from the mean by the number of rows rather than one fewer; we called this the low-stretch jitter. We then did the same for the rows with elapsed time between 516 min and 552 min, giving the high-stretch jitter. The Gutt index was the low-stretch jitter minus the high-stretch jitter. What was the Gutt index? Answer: -0.1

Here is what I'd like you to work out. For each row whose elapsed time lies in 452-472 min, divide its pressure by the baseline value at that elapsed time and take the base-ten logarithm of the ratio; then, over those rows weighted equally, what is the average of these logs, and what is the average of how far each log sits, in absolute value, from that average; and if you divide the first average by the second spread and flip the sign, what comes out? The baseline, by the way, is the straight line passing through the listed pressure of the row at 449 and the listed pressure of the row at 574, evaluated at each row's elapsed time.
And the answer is -3.7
